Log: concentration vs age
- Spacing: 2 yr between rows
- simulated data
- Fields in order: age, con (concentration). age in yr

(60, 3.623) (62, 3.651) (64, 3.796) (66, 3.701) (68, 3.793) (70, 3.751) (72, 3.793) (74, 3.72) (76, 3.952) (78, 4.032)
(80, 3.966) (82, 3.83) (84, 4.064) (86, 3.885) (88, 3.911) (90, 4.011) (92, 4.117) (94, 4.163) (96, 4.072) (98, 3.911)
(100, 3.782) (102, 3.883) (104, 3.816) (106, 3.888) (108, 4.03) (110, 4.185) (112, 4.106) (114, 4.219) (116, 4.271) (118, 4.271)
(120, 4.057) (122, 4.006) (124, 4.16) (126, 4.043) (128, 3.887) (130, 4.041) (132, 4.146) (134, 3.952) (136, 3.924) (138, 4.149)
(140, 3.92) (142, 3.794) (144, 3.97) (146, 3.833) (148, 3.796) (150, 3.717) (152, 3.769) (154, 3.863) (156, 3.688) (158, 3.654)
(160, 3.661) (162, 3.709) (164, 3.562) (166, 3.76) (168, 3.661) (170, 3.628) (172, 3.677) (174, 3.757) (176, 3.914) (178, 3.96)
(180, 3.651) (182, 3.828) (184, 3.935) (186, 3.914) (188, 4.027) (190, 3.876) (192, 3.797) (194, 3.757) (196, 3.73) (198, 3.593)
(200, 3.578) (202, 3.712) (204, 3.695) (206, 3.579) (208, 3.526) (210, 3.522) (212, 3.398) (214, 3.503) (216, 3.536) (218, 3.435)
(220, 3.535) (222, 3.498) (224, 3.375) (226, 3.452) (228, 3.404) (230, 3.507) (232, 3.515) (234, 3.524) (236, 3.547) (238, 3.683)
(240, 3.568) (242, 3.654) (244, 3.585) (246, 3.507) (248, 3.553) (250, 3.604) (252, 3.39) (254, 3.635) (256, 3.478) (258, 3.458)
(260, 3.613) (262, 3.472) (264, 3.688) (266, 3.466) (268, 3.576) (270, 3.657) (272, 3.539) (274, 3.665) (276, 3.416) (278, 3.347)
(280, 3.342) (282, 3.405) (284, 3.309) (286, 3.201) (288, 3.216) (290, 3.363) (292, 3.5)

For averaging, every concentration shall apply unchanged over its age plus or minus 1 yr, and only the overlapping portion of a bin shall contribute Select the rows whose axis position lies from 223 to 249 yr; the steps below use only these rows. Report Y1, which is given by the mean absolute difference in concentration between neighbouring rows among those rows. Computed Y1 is 0.07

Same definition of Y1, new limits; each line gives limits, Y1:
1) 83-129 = 0.11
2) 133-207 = 0.10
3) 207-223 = 0.07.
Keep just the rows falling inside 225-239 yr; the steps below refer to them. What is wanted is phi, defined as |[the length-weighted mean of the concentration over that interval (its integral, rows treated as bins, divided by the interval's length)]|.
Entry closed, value 3.52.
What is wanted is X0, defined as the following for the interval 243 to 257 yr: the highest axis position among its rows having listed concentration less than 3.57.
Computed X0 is 256 yr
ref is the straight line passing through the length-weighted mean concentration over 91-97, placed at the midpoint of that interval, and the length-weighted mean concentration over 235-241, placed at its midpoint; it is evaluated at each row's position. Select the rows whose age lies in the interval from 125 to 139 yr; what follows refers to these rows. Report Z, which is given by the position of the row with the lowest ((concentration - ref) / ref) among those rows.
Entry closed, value 128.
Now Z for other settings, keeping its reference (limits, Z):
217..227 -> 224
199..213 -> 212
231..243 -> 232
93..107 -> 100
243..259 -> 252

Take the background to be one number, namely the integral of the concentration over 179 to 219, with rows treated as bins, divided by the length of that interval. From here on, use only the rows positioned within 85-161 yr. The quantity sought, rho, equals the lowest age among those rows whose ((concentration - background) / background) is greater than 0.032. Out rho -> 86 yr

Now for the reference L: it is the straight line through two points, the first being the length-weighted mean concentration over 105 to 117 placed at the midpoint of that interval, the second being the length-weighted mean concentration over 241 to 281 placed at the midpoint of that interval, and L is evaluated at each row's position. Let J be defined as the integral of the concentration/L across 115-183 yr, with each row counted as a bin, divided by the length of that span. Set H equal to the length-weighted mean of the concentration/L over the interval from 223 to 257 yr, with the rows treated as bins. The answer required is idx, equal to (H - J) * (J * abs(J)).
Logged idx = 0.001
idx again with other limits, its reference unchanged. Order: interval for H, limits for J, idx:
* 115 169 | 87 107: 0.024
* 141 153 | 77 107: 0.013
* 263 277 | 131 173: 0.056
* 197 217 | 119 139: -0.045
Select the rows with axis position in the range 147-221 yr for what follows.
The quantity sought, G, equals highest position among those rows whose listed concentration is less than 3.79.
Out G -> 220 yr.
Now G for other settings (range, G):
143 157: 156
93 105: 100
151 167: 166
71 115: 100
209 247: 246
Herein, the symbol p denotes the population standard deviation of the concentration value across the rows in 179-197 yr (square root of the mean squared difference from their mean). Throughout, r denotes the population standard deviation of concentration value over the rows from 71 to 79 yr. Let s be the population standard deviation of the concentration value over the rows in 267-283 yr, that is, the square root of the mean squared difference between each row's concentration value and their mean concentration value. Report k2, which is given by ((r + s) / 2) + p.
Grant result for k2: 0.233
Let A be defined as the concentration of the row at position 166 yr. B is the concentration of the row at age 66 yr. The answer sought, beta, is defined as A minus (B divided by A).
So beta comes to 2.78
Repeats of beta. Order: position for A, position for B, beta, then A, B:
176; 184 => 2.91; 3.914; 3.935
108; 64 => 3.09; 4.03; 3.796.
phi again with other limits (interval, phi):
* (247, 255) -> 3.55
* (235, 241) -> 3.60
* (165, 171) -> 3.68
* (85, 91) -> 3.94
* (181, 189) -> 3.93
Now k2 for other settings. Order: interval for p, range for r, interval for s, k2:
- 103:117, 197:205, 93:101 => 0.262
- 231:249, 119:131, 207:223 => 0.122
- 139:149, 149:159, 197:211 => 0.142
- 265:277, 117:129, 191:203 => 0.193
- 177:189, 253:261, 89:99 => 0.204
